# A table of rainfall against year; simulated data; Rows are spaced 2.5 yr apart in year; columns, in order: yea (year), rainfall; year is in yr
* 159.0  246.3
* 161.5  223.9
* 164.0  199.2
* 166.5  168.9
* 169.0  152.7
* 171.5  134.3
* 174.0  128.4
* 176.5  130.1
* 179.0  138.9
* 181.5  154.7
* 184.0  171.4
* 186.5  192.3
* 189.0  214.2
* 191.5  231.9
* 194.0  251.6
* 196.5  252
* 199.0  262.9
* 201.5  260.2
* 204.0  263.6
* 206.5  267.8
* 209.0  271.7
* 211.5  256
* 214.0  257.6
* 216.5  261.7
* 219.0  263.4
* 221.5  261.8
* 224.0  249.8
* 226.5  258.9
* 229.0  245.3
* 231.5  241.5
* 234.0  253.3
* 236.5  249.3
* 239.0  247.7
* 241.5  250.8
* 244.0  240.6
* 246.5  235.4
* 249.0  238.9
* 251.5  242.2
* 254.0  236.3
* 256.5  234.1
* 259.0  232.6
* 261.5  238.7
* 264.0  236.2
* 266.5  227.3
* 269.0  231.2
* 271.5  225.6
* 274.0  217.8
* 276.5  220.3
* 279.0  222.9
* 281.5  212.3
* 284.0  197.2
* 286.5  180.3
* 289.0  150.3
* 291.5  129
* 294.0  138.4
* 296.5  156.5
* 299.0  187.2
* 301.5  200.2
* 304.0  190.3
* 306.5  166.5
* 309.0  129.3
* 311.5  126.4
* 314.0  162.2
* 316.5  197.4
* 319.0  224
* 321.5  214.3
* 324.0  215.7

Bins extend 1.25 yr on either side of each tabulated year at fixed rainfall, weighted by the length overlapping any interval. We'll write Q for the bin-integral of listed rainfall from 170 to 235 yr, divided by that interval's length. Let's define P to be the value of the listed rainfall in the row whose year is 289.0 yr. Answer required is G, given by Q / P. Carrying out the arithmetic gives 1.50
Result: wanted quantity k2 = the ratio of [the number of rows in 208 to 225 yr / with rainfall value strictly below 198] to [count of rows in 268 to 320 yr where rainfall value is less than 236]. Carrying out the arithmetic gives 0.0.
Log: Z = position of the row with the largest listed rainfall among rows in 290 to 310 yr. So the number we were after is 301.5 yr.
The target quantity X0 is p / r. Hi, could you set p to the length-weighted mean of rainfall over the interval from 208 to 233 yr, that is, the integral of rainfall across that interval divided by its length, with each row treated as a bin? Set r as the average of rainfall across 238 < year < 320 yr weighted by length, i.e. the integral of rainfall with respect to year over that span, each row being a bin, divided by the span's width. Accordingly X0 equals 1.26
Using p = 257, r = 204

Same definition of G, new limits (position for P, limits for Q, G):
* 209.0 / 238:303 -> 0.78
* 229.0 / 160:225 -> 0.88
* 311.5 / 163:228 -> 1.72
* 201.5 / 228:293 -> 0.86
